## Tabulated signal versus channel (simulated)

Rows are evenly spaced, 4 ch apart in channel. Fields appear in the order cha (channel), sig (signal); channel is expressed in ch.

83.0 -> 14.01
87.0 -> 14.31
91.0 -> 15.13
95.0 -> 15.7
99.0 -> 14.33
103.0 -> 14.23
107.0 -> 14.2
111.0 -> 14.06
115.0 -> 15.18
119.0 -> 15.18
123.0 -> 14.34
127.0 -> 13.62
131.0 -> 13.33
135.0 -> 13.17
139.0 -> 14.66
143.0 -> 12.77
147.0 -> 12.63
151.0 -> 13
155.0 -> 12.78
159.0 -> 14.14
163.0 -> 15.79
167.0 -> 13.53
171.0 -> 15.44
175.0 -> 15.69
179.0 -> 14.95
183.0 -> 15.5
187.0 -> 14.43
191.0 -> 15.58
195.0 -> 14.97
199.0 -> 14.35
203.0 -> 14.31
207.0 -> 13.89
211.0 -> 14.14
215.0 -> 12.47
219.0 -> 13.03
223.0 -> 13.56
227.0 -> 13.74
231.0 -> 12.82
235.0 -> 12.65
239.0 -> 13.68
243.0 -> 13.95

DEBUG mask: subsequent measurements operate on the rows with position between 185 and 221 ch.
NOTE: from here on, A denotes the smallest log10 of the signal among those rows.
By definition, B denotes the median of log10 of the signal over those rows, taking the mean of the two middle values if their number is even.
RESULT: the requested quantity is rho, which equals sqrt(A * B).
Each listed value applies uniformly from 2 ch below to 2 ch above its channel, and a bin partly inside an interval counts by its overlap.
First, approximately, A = 1.10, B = 1.16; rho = 1.13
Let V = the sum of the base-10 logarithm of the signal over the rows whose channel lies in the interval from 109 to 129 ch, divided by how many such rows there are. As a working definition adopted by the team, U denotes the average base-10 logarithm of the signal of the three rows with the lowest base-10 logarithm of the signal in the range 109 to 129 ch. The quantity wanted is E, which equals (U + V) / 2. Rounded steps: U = 1.15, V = 1.16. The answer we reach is 1.15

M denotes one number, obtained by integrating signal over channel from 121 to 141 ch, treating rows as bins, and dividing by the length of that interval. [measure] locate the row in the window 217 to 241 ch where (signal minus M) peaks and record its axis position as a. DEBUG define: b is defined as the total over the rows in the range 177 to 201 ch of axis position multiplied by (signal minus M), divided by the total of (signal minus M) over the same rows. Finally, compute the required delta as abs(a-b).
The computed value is 39.0 ch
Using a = 227.0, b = 188.0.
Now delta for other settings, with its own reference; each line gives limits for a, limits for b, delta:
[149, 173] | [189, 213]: 33.1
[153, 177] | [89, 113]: 66.2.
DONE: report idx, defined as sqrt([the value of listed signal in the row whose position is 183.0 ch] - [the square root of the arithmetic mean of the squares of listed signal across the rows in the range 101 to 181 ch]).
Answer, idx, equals 1.2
